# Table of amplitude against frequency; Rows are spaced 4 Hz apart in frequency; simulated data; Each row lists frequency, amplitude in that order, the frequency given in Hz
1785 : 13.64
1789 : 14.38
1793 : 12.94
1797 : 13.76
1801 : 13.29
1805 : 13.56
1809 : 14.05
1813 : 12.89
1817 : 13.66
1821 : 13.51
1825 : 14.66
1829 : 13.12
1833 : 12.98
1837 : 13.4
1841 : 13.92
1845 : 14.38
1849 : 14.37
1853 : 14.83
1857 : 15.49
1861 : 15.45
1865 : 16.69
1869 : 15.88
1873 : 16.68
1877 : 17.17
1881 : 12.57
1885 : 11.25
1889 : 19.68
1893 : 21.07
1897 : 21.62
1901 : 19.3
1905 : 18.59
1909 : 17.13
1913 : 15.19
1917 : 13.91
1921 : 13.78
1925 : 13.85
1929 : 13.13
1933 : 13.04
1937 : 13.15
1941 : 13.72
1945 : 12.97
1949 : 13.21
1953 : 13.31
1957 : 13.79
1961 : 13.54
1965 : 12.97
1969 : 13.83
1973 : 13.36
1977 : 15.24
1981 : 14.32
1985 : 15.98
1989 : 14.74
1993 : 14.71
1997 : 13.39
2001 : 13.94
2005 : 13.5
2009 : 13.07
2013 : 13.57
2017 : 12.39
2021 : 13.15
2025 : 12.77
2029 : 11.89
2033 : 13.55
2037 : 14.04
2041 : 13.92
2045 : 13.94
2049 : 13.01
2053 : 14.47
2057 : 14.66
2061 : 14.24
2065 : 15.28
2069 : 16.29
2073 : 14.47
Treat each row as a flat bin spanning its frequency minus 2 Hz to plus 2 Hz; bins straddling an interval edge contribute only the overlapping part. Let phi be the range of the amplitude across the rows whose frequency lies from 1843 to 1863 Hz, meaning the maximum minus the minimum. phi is 1.1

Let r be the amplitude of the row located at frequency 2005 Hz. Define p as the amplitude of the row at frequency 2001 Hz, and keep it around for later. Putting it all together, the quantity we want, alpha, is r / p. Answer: 0.97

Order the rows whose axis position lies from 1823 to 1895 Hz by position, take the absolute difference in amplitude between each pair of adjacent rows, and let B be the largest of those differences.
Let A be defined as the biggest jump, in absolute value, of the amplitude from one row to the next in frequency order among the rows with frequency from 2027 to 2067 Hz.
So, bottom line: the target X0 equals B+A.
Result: 10.1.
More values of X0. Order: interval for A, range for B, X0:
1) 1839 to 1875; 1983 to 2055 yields 2.9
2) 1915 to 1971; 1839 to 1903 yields 9.3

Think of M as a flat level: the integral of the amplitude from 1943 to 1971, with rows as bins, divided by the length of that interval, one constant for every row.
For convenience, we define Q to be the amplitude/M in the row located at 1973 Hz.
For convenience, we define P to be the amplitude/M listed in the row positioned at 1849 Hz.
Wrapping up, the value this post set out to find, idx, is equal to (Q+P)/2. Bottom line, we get 1.04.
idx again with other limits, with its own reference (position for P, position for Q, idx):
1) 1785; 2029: 0.95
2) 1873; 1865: 1.25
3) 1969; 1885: 0.94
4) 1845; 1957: 1.05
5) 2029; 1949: 0.94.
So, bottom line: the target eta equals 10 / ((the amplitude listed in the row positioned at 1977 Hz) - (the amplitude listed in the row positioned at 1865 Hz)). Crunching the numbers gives -7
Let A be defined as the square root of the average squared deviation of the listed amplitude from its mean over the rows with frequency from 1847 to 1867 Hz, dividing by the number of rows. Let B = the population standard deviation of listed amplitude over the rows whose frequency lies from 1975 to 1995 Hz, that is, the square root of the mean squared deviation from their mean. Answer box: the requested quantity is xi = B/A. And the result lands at 0.7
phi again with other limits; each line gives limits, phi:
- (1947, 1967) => 0.8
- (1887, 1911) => 4.5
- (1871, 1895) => 9.8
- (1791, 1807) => 0.8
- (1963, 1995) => 3.0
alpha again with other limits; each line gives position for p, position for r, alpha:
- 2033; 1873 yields 1.23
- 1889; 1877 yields 0.87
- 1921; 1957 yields 1.00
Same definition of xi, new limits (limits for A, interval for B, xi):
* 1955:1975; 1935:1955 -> 0.8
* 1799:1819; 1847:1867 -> 2.0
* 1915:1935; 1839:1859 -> 1.4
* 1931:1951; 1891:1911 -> 6.2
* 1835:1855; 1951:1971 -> 0.7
